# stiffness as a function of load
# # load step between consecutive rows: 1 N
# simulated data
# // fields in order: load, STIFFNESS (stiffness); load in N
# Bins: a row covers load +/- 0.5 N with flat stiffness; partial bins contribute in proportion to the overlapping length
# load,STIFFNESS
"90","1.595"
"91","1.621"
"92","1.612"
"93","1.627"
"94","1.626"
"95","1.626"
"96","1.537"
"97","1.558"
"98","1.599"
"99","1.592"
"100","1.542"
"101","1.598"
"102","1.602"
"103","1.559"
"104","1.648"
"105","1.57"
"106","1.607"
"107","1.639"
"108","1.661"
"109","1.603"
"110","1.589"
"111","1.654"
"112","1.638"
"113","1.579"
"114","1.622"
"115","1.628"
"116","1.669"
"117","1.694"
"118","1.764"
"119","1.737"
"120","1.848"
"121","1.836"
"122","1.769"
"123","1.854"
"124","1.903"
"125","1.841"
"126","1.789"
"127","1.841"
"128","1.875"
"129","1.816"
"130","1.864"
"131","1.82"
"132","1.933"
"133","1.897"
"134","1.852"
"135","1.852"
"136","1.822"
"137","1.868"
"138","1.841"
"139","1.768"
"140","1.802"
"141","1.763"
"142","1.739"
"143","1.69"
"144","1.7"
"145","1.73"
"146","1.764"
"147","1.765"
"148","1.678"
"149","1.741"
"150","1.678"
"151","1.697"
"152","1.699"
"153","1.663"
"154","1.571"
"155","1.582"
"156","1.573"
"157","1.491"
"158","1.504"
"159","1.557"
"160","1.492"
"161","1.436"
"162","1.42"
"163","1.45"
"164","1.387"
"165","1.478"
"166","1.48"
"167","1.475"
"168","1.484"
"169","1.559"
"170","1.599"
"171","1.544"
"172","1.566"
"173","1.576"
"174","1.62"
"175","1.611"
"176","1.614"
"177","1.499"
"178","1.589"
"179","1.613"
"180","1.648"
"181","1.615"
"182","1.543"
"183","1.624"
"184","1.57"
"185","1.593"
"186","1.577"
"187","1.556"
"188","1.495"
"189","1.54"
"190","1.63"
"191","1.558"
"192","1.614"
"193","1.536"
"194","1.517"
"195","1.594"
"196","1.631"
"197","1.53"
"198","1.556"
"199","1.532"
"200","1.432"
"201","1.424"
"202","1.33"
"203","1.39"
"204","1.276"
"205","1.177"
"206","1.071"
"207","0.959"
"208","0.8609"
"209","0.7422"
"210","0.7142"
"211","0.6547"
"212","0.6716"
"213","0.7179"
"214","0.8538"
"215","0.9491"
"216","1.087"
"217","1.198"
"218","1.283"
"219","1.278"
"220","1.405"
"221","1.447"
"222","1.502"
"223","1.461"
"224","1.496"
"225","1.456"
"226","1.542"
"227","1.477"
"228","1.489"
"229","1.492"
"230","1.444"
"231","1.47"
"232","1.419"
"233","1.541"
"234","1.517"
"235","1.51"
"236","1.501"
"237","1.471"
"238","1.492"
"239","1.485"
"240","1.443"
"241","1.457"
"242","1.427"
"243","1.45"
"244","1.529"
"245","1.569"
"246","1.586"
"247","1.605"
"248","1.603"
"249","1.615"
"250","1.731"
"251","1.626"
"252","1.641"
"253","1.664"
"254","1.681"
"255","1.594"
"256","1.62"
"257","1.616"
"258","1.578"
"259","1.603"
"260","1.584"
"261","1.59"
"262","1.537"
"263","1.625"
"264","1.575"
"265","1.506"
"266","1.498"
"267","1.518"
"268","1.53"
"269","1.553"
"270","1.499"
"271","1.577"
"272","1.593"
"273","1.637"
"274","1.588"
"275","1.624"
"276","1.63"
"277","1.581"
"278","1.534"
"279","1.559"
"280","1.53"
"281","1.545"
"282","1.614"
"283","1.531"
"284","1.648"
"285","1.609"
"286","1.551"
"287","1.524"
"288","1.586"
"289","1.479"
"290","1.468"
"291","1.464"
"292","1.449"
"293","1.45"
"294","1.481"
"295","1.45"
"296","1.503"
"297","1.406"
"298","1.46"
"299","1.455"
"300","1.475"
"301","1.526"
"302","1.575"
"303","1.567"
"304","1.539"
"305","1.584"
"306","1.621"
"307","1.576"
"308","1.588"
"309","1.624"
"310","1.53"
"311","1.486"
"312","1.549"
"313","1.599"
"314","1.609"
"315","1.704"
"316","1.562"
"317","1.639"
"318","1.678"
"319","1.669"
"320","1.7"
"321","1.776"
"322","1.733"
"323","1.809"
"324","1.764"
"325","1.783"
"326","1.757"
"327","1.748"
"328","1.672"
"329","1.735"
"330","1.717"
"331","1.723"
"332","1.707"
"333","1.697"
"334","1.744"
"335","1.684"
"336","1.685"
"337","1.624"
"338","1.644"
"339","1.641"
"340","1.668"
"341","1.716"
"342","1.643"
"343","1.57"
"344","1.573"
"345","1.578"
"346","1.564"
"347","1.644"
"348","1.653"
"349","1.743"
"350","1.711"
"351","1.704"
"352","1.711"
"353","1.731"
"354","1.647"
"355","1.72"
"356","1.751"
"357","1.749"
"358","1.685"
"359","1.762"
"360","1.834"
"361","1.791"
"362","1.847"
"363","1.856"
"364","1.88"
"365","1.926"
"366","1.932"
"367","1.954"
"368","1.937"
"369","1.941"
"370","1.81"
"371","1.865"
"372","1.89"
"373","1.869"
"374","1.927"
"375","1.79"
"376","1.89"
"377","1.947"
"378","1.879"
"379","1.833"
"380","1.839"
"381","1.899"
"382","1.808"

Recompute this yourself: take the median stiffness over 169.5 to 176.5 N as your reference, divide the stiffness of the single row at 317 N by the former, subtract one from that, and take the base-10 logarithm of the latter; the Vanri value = -1.6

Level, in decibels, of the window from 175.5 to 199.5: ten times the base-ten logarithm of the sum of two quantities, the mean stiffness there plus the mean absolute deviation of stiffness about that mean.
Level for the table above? 2.07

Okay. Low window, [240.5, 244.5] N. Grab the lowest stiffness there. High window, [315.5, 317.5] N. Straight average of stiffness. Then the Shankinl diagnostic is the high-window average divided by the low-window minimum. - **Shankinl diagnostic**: 1.1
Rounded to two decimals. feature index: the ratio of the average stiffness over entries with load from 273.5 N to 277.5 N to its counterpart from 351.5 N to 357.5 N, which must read 0.93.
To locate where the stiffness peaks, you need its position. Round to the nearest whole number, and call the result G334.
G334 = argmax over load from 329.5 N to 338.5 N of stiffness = 334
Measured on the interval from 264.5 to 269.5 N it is 269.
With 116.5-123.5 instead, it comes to 123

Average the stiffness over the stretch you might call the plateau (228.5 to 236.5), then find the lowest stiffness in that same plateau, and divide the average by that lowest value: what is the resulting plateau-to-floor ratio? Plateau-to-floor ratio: 1.05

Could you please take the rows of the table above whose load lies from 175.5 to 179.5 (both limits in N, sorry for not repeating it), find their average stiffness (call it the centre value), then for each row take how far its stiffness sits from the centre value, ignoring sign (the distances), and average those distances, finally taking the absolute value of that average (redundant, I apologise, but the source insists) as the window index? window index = 0.040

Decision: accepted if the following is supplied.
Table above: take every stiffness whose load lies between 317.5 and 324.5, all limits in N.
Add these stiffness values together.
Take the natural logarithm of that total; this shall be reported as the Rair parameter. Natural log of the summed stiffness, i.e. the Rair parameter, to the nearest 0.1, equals 2.5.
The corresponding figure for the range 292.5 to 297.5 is 2.0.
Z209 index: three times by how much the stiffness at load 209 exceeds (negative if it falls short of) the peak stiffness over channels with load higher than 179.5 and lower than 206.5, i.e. -2.7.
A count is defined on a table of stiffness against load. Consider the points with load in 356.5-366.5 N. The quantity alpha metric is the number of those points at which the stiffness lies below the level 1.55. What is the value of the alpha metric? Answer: 0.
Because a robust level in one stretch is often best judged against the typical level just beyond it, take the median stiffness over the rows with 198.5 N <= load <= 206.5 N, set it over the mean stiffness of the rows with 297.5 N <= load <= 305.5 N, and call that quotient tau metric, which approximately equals 0.89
